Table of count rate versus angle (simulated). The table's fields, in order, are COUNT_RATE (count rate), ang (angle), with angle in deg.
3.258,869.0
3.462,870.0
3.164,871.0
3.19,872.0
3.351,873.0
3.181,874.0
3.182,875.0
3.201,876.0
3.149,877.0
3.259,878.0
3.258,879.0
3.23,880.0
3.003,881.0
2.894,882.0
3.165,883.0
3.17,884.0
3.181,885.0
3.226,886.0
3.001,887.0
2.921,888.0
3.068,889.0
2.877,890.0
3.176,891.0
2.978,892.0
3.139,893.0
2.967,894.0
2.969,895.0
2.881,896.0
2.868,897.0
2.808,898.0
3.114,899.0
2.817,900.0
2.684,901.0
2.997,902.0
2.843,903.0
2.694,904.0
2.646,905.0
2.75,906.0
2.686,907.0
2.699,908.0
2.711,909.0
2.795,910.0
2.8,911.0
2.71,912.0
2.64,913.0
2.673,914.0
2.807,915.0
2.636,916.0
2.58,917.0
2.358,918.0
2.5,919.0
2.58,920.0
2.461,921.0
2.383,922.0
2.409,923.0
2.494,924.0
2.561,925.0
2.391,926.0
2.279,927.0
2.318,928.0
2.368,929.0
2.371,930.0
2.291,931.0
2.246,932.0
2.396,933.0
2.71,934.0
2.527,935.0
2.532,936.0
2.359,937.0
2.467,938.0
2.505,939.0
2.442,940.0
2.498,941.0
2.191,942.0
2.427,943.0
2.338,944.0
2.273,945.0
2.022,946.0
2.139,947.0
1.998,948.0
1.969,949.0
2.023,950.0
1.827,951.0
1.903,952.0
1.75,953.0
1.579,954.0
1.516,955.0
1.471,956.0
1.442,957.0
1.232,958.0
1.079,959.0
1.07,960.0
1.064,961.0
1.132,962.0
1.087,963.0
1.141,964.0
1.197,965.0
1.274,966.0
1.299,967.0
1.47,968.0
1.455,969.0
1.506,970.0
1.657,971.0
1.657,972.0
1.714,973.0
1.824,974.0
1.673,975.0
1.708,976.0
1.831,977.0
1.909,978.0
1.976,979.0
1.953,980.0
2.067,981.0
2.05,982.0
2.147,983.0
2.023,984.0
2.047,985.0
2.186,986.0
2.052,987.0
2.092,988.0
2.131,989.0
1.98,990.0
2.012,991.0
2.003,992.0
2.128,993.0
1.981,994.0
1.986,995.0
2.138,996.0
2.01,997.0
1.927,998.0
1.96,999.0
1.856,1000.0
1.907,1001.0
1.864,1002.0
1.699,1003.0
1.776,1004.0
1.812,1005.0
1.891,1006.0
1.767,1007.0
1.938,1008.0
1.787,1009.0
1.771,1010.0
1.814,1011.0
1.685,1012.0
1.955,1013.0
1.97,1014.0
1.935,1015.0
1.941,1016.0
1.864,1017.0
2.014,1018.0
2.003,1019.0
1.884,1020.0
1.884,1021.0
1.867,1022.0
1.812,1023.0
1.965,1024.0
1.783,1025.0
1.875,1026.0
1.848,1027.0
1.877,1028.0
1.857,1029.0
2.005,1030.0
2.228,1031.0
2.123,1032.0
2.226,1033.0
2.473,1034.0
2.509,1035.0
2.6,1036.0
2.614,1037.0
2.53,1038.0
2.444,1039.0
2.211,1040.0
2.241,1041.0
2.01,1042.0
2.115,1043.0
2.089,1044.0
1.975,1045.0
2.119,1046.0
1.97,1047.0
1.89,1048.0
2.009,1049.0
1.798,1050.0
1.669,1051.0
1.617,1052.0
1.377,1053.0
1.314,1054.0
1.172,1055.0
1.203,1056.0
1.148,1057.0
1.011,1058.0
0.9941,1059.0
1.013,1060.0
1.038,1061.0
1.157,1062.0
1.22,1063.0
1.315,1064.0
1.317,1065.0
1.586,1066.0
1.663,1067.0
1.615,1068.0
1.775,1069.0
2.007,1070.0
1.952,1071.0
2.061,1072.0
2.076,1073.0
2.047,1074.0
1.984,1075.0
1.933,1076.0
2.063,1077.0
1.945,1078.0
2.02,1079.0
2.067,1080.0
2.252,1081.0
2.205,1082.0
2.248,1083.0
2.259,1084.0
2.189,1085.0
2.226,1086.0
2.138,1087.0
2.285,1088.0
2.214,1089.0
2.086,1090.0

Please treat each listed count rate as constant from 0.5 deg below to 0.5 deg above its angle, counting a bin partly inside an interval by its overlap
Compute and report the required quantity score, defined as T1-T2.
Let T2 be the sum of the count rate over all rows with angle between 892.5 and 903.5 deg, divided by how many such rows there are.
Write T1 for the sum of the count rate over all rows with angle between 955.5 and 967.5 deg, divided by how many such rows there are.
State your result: -1.7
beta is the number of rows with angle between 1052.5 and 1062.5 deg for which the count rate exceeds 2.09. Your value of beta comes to 0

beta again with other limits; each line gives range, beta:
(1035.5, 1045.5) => 7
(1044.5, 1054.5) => 1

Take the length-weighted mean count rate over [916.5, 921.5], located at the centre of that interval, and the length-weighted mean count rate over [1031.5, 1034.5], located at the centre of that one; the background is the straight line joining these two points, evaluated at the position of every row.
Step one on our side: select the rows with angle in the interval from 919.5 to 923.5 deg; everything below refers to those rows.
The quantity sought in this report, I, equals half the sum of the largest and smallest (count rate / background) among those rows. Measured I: 1.00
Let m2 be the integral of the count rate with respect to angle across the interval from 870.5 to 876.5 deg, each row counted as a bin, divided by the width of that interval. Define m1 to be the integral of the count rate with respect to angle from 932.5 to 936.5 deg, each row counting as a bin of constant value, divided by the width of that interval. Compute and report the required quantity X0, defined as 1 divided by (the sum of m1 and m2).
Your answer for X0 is 0.17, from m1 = 2.5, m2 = 3.21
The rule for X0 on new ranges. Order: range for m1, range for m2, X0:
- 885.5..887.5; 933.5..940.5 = 0.18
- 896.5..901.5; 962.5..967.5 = 0.25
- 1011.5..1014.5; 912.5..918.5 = 0.22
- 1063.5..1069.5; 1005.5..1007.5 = 0.30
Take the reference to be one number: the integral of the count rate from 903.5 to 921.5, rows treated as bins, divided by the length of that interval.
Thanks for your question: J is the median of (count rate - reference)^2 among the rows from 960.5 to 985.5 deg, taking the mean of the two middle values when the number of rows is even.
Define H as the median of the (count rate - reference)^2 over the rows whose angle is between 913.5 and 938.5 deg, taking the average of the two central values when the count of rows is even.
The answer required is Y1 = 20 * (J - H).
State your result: 18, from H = 0.0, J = 1.0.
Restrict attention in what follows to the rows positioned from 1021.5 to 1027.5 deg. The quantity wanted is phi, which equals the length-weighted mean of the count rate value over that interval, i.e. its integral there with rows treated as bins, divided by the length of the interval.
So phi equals 1.9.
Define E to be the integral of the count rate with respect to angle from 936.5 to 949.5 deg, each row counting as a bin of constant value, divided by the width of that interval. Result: 2.28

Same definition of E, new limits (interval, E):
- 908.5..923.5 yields 2.60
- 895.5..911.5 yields 2.80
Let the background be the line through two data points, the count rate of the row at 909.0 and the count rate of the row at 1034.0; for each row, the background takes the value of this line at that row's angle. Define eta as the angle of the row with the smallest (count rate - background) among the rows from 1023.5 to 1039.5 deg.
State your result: 1025.0 deg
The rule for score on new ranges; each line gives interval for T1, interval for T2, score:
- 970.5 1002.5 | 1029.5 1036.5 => -0.4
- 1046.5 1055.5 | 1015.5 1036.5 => -0.4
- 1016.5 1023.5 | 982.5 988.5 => -0.2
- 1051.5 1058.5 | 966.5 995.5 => -0.6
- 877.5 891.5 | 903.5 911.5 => 0.4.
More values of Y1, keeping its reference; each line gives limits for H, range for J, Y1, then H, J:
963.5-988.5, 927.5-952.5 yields -12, 0.7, 0.1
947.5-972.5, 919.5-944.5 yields -27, 1.4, 0.1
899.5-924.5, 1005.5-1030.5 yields 12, 0.0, 0.6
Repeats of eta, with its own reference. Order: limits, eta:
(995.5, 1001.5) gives 1000.0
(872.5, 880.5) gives 877.0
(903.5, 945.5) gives 942.0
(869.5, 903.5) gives 901.0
